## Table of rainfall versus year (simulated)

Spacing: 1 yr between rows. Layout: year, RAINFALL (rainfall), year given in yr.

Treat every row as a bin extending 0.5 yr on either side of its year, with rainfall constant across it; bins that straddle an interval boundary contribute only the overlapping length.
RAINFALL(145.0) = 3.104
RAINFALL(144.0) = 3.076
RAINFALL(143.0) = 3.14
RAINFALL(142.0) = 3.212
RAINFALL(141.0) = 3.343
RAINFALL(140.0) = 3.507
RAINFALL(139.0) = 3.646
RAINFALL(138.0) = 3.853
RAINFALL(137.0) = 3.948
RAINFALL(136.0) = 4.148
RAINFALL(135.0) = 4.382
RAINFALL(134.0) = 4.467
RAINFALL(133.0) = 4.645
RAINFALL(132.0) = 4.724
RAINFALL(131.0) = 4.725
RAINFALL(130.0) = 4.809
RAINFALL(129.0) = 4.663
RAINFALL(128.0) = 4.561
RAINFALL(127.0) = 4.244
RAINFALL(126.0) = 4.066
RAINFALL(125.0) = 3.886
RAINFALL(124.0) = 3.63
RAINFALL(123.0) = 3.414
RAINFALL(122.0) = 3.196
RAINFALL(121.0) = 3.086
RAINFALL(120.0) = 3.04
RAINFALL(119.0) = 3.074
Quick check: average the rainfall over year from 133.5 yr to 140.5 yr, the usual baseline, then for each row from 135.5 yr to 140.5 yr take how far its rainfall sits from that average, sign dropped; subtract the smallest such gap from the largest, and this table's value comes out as 0.44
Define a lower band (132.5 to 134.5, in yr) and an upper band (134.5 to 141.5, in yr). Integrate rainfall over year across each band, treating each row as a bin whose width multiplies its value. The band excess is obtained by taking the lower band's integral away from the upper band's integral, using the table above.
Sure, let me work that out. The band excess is 18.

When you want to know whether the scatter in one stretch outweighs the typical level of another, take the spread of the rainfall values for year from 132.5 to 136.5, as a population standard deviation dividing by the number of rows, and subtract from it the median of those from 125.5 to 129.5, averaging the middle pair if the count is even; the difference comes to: -4.22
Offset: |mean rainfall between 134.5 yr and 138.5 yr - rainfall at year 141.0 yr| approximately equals 0.74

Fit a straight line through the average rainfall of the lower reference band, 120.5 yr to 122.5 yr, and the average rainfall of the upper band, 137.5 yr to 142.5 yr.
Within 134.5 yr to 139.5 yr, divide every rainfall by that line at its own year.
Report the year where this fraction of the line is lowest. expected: 139.0 yr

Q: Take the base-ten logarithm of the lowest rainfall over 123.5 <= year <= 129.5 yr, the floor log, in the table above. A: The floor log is 0.56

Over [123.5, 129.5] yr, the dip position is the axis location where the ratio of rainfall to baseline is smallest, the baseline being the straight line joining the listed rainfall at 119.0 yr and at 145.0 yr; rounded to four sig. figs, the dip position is 124.0 yr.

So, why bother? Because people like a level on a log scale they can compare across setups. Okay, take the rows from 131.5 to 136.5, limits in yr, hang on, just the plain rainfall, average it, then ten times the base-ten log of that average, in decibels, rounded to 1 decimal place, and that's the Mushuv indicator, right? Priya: 6.5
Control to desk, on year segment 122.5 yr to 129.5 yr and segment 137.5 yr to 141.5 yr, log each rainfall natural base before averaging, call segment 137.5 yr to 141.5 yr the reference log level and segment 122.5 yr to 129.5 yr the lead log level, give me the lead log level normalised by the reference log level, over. 1.09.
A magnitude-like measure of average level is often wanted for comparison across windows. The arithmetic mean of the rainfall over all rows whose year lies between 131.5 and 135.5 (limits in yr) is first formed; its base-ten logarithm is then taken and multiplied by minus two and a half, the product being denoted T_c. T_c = -1.65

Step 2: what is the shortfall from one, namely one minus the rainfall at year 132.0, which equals -3.7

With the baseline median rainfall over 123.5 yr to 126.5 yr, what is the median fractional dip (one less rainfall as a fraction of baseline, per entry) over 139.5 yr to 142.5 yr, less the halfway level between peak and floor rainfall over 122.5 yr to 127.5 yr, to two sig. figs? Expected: -3.7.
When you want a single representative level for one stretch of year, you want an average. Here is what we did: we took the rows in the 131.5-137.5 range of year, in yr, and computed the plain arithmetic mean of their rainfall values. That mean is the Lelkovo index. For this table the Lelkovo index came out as 4.39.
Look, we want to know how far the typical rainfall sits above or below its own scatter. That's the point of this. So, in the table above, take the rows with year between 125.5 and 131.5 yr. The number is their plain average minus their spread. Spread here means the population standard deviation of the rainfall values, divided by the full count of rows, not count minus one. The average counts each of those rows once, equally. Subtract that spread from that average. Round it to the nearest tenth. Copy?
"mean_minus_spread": 4.2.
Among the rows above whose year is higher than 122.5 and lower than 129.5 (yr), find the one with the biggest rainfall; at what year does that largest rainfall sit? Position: 129.0 yr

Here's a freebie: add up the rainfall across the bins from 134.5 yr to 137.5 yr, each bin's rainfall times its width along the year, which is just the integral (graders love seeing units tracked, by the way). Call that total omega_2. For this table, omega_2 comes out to 12.5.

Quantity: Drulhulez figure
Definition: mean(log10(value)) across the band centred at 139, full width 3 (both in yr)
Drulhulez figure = 0.564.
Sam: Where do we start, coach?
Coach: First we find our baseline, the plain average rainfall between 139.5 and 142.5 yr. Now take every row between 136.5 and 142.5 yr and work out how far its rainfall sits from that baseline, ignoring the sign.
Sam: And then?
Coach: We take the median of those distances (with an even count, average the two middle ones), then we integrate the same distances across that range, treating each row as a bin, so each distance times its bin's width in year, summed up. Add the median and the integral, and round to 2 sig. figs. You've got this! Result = 1.9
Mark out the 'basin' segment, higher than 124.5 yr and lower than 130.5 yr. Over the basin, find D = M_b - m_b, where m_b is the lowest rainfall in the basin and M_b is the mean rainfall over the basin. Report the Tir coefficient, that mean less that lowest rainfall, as 0.49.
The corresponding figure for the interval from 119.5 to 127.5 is 0.53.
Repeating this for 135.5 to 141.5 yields 0.40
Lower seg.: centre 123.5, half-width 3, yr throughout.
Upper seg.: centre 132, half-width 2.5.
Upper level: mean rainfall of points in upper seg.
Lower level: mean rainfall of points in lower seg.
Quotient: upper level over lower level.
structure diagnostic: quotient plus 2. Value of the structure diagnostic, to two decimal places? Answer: 3.32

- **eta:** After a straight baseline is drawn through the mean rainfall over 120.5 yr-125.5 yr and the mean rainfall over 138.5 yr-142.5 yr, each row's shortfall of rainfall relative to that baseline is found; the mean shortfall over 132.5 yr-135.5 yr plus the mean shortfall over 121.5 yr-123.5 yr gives -0.9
